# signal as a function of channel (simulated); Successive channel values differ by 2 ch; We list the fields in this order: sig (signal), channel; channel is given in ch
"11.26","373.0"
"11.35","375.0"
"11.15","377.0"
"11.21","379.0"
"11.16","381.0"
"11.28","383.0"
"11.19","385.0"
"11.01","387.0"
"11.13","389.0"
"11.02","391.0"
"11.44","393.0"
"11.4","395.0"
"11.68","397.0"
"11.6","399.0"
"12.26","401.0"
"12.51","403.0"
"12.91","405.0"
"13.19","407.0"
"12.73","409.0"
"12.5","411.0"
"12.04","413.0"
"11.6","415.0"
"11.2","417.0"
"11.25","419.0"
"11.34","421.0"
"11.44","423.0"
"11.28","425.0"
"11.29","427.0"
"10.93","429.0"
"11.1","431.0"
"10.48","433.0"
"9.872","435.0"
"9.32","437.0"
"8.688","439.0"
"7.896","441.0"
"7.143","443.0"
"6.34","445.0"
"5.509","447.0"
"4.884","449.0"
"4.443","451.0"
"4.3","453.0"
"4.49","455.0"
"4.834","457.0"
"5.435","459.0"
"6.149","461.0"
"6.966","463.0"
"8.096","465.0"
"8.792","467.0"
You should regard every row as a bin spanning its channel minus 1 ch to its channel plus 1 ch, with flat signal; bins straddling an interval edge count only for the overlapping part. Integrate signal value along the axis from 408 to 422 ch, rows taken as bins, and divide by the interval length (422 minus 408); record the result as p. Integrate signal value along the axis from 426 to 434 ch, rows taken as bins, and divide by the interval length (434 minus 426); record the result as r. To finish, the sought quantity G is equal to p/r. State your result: 1.1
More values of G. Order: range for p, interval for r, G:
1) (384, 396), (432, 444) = 1.3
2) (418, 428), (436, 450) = 1.6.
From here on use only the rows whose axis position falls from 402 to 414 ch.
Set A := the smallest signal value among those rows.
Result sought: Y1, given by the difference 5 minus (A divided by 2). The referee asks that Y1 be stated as -1.02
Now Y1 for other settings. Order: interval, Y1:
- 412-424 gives -0.60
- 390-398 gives -0.51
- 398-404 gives -0.80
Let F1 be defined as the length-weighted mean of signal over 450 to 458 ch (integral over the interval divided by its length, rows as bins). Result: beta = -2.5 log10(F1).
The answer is -1.64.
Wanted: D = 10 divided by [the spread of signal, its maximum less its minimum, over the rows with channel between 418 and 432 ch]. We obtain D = 20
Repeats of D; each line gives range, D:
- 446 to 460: 8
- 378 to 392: 37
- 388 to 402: 8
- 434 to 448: 2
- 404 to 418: 5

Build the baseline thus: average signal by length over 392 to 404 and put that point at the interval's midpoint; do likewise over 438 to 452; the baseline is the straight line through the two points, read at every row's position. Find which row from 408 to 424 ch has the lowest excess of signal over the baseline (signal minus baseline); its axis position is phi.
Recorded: 417.0 ch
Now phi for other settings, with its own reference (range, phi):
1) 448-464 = 451.0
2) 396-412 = 397.0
